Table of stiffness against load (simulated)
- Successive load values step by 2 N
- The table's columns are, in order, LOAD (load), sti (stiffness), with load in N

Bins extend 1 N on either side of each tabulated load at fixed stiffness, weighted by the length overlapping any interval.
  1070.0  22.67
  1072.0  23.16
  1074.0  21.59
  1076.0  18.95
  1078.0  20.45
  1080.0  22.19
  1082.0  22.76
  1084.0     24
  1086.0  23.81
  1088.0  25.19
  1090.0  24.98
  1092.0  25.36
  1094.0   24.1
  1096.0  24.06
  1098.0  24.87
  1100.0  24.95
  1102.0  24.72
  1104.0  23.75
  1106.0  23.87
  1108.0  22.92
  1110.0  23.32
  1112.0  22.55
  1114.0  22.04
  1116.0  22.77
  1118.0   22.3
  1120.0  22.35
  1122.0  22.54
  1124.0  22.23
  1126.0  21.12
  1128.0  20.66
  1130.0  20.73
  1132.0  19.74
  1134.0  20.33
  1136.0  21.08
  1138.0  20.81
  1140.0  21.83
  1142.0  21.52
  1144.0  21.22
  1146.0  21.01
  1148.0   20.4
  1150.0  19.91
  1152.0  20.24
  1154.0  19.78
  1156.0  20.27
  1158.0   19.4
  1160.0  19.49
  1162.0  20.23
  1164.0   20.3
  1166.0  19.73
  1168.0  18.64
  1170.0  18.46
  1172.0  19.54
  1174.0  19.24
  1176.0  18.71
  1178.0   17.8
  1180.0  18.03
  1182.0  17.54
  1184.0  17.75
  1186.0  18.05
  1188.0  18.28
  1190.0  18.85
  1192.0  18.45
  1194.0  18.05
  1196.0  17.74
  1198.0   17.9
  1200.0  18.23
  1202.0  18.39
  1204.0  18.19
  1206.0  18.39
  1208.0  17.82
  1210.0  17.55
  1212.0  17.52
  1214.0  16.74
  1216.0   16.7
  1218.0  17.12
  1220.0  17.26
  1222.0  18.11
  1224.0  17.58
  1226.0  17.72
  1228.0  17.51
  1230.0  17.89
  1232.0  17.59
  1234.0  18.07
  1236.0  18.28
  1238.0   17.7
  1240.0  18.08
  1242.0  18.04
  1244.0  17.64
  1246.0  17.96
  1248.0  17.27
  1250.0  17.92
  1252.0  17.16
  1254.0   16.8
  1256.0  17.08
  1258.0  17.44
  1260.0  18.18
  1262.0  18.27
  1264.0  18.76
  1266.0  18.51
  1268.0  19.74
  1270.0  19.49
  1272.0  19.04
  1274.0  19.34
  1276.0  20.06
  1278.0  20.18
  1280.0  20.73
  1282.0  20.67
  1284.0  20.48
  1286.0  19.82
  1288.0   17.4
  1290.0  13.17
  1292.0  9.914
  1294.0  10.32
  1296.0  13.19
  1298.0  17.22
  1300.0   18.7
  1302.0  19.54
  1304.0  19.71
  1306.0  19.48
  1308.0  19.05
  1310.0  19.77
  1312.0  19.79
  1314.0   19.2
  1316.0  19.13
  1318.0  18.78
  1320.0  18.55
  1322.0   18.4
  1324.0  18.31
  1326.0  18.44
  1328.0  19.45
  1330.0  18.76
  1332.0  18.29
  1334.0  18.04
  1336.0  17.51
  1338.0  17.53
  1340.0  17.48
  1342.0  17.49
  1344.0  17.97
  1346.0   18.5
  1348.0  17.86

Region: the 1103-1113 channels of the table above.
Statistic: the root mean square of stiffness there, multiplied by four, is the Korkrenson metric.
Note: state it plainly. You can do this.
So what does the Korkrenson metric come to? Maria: 93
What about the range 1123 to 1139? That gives 83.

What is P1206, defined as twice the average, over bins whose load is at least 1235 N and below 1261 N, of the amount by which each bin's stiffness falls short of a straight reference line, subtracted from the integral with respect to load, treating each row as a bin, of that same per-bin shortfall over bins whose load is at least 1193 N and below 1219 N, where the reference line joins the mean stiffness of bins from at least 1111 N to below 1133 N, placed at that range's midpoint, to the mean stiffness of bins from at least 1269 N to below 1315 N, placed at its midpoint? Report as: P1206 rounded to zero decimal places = 55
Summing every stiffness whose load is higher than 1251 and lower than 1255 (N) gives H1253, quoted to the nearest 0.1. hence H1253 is 34.0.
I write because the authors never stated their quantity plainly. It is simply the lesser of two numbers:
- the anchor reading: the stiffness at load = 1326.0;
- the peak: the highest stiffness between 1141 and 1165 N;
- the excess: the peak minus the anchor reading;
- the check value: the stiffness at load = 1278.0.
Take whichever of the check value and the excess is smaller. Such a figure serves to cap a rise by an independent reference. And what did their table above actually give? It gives 3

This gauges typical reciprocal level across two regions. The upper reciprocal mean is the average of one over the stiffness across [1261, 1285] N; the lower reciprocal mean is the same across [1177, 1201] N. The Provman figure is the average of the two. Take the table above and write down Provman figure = 0.0532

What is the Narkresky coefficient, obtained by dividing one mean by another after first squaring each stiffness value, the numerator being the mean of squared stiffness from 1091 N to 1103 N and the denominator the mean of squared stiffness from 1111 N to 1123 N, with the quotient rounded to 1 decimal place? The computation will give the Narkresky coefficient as 1.2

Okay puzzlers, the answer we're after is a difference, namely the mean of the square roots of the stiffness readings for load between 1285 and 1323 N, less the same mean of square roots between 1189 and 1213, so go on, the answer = -0.10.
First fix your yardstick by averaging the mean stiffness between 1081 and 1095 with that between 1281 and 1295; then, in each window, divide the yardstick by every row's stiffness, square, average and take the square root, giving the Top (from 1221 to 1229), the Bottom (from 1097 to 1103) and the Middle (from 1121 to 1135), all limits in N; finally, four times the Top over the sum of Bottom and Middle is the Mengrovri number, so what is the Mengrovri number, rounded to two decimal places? 2.57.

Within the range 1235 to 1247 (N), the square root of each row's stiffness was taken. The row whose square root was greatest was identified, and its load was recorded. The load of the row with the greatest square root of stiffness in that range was 1236.0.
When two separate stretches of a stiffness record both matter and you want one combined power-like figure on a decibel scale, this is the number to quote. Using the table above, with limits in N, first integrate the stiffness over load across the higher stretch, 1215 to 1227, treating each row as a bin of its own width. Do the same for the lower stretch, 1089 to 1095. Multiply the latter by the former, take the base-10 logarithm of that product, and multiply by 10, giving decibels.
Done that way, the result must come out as 44.9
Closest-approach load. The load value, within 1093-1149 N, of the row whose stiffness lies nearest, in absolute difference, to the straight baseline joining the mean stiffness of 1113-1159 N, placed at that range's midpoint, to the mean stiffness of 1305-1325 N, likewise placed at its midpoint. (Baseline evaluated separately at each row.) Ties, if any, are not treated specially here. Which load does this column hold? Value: 1136.0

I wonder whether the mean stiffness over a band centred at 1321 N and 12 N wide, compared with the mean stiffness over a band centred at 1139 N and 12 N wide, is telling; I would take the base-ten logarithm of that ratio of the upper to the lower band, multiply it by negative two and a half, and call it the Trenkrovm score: 0.14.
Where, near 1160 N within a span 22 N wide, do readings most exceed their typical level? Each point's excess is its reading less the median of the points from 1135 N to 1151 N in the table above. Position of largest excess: 1164.0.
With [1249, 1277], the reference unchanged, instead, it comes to 1276.0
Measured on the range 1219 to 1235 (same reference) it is 1222.0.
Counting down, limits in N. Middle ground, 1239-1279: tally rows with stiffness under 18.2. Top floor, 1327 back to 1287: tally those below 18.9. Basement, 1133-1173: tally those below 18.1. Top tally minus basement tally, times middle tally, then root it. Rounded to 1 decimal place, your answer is 11.5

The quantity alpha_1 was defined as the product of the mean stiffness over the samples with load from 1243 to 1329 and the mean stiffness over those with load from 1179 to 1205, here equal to 329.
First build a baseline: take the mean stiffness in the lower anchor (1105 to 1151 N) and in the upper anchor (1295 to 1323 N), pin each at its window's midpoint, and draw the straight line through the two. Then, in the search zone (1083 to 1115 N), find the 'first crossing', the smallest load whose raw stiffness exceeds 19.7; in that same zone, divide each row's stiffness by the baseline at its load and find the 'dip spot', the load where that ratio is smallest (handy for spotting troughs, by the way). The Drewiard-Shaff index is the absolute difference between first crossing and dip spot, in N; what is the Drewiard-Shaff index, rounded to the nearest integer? 30 N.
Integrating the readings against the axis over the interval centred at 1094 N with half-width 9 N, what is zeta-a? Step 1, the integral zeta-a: 444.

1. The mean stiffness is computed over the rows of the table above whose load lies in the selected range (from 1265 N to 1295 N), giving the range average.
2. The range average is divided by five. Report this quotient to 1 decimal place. 3.6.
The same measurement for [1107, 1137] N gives 4.4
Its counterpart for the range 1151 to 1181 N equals 3.9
